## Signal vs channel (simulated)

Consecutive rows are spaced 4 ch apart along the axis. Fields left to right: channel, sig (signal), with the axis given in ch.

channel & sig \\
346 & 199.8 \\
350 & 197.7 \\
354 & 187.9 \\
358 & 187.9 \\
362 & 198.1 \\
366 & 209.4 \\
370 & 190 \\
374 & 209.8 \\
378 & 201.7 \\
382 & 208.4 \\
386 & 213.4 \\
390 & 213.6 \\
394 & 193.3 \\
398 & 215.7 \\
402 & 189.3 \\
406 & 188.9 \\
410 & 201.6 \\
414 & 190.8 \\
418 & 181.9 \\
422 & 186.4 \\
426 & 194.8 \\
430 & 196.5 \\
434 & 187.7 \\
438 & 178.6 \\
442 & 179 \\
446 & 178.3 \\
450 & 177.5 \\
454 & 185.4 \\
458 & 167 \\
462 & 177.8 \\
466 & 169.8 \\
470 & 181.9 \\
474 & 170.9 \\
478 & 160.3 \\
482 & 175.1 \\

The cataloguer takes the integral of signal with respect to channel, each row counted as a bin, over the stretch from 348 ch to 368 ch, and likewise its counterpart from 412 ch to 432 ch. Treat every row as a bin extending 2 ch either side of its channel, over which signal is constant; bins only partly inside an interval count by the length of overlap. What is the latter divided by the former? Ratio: 0.97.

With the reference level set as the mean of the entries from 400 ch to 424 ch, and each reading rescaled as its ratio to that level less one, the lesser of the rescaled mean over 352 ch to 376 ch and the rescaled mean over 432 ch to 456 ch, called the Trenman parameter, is -0.046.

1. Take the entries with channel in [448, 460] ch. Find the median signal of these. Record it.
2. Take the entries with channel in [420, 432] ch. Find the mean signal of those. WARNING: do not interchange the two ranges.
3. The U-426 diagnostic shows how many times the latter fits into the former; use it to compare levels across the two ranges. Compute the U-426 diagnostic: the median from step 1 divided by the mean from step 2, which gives 0.92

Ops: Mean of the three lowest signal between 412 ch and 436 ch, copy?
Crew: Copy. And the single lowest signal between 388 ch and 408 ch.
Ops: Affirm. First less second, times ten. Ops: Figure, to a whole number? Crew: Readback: -36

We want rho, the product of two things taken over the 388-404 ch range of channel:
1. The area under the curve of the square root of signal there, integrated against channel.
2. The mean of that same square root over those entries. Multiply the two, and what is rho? 3245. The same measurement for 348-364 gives 3086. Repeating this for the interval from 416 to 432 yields 3038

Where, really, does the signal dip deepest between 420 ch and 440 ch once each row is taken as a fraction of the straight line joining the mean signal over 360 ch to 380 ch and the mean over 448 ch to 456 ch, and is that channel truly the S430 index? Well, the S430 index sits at 438 ch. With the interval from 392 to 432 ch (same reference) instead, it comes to 418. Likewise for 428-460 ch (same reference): 458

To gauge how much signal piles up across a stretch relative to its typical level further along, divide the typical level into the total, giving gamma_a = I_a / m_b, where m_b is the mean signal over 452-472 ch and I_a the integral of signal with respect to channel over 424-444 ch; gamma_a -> 21.24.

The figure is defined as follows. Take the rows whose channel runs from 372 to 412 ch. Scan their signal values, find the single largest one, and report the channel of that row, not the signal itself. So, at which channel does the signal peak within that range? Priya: 398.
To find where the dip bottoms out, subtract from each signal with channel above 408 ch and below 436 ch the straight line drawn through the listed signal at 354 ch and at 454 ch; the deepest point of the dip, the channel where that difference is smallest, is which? 418 ch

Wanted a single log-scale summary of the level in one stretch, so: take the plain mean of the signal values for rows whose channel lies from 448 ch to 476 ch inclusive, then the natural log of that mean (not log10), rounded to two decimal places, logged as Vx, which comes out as 5.17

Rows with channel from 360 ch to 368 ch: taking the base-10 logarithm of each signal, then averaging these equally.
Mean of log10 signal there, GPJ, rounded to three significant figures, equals 2.31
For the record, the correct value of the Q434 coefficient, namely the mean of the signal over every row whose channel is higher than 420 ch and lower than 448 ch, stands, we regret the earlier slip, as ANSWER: 186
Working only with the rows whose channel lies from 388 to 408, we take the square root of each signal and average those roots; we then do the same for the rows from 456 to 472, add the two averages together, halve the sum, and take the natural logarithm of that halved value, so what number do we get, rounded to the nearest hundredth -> 2.62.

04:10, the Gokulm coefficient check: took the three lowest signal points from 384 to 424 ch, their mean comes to 186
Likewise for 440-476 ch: 169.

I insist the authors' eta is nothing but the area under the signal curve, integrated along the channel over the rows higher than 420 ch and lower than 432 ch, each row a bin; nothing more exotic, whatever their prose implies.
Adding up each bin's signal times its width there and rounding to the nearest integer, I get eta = 2311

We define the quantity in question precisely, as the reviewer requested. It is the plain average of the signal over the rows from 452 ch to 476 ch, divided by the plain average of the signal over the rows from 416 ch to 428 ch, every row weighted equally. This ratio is 0.93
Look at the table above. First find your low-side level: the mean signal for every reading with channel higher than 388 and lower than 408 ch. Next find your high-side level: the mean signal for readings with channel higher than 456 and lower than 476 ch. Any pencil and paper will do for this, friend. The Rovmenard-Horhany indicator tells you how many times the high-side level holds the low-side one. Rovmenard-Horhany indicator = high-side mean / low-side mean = 0.867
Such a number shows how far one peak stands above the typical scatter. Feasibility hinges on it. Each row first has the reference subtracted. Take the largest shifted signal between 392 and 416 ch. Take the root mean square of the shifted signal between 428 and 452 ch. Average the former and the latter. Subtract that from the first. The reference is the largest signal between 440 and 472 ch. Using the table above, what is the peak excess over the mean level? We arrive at 11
